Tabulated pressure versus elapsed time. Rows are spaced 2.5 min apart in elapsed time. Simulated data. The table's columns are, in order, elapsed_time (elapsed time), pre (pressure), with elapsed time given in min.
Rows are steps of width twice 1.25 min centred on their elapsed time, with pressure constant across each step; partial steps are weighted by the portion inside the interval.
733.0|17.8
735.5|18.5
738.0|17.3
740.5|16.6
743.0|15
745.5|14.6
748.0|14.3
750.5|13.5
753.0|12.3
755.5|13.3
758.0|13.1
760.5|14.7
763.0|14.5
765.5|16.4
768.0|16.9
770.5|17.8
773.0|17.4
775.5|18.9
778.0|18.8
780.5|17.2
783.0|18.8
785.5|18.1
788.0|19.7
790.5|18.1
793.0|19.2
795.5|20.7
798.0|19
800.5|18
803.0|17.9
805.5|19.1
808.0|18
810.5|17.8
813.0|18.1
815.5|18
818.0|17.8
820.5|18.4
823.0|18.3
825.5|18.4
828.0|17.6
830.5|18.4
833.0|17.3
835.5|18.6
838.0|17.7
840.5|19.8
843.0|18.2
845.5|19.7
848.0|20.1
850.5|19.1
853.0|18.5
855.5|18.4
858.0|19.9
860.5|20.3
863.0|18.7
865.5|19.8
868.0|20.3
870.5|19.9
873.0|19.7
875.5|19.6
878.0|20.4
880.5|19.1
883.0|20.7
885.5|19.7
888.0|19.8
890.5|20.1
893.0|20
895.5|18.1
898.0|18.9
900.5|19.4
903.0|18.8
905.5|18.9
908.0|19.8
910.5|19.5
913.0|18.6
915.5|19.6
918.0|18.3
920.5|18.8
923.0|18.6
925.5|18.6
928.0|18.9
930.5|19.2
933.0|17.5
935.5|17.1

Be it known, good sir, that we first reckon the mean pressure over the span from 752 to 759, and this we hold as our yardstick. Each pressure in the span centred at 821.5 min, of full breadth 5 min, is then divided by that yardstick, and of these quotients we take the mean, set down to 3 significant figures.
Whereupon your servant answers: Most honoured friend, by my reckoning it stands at 1.42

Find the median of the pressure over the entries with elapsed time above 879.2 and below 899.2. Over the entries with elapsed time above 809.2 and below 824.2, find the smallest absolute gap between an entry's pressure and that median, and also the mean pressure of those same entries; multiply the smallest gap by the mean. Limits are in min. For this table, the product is 24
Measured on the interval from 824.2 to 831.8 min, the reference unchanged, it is 24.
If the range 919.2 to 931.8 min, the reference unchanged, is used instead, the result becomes 10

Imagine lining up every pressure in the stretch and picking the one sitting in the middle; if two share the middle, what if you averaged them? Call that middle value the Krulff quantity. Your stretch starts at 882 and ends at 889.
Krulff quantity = 19.8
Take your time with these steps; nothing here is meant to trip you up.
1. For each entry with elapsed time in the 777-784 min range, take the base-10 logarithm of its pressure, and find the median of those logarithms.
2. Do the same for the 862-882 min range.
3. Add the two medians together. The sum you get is 2.57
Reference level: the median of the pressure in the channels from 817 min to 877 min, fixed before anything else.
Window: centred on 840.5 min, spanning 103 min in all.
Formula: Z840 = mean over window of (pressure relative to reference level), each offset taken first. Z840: 0.3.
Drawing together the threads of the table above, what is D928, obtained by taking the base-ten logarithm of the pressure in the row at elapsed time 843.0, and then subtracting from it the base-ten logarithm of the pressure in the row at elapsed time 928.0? -0.016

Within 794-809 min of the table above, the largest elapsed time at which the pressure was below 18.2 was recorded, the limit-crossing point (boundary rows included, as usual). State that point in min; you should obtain 808.0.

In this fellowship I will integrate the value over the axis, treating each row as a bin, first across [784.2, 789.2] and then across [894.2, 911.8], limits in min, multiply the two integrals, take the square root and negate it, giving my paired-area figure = -178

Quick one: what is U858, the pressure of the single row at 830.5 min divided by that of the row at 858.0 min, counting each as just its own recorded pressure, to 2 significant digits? 0.92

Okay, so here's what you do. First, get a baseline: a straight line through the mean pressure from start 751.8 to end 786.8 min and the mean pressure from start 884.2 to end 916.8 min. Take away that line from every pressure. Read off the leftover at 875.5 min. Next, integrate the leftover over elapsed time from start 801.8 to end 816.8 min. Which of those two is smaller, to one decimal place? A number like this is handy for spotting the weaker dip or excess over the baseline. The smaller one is 0.9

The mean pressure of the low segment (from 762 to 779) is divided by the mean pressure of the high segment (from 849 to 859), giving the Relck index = 0.91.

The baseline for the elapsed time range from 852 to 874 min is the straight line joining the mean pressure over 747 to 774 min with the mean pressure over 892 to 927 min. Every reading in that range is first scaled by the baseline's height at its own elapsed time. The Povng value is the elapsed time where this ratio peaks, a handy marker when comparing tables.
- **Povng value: 860.5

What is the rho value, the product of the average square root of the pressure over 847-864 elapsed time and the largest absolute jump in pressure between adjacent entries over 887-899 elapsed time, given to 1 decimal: 8.3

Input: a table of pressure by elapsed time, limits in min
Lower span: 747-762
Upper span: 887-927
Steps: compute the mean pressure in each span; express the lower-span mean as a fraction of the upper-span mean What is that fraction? 0.708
